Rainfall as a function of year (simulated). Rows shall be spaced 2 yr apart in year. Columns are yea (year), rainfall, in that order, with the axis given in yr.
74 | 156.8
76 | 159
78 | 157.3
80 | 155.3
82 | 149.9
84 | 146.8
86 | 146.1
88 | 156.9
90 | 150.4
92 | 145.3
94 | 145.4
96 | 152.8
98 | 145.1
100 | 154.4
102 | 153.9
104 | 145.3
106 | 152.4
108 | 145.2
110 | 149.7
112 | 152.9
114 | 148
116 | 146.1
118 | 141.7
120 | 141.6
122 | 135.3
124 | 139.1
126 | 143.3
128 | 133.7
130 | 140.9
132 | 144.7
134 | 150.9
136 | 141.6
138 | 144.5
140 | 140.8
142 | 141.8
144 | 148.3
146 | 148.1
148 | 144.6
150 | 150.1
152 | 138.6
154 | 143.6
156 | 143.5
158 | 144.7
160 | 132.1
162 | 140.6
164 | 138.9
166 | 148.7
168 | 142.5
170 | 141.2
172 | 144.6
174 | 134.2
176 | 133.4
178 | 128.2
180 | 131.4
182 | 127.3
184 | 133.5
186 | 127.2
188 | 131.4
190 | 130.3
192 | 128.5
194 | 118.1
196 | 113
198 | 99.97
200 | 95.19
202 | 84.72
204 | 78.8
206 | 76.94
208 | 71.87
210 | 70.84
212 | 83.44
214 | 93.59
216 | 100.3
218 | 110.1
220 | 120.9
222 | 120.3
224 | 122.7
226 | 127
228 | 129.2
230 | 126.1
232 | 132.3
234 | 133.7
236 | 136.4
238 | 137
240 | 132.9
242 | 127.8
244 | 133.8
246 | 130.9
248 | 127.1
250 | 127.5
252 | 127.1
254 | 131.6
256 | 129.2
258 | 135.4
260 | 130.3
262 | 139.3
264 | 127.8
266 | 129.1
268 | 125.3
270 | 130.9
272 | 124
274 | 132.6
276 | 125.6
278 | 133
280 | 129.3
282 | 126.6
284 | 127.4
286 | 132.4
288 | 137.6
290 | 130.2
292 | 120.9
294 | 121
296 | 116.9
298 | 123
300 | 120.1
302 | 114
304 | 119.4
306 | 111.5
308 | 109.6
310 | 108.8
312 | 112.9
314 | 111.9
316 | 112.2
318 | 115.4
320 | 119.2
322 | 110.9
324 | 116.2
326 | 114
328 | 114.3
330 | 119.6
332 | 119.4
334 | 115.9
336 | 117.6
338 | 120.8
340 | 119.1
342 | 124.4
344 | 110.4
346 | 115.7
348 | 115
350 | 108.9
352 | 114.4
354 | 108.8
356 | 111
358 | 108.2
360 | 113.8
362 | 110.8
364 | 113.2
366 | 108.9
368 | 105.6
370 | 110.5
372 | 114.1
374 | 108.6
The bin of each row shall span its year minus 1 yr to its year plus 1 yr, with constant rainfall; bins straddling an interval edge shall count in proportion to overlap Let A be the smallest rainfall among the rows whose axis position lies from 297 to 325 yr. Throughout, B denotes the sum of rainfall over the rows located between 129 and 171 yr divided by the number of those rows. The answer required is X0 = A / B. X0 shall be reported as 0.76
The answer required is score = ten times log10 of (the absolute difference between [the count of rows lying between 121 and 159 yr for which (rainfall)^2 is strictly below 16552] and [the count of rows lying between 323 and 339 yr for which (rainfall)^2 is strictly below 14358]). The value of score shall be 8.5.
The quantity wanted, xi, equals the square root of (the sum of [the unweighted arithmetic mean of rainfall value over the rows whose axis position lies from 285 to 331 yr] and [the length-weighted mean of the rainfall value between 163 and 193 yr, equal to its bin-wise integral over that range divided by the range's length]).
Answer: 15.9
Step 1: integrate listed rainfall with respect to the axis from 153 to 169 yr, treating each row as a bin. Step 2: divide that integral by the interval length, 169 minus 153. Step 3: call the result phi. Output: 142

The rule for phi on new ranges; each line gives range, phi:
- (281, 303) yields 125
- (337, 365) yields 114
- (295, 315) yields 115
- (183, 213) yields 103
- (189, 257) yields 115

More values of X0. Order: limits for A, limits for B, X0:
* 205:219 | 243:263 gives 0.54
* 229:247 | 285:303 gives 1.02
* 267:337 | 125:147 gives 0.76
